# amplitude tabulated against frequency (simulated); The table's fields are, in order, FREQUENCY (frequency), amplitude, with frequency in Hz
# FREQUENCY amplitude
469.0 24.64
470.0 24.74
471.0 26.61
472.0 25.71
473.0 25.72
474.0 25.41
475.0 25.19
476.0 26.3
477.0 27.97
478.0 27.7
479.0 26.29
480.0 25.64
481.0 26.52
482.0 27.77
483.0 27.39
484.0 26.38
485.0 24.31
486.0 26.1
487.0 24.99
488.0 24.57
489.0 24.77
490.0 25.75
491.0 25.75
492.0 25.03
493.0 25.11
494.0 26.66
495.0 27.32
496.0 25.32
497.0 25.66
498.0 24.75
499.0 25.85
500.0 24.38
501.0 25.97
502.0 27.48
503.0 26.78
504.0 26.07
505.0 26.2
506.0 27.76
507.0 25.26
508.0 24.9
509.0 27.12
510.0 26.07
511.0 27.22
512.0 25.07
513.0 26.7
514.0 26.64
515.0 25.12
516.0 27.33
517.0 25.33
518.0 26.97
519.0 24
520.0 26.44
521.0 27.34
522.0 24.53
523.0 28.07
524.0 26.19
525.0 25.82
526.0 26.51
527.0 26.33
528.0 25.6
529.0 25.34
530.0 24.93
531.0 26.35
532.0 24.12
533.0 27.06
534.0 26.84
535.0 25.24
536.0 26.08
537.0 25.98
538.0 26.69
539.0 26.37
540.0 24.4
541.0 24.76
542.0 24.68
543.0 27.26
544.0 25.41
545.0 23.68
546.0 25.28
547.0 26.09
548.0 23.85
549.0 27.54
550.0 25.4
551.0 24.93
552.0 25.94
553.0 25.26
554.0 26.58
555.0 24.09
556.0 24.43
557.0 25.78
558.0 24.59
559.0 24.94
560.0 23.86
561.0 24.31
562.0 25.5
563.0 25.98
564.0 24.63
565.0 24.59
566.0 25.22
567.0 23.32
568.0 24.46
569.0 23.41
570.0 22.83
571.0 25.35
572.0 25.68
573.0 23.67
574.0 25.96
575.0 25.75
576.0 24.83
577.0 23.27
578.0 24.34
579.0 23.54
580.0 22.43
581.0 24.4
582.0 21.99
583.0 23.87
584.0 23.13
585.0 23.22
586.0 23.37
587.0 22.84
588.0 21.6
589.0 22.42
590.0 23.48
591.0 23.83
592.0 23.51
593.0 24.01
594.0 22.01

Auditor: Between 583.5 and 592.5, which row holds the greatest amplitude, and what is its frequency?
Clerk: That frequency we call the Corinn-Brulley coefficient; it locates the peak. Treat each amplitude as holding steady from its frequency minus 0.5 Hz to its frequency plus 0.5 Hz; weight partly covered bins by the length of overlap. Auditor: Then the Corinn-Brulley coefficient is 591.0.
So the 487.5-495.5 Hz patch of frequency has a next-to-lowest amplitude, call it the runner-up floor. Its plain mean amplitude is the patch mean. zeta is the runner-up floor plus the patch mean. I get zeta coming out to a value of 50.4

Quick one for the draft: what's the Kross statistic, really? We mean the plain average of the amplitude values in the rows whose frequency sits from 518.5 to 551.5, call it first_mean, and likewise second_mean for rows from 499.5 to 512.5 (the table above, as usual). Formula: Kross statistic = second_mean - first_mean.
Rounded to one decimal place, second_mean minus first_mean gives 0.4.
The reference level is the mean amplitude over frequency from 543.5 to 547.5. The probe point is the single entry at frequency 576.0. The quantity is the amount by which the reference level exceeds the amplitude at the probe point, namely 0.3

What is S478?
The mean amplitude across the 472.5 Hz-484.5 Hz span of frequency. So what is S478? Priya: 26.5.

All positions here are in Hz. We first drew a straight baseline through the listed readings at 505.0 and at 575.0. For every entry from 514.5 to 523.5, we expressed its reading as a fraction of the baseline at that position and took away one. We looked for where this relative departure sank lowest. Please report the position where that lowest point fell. 519.0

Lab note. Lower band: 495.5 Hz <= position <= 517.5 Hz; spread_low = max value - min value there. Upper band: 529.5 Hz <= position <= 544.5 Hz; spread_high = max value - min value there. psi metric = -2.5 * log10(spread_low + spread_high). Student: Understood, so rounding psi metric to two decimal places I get -2.04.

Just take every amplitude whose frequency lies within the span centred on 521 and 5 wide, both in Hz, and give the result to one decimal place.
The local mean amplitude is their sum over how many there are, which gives 26.1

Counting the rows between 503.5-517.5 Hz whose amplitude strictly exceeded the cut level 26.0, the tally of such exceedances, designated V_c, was 9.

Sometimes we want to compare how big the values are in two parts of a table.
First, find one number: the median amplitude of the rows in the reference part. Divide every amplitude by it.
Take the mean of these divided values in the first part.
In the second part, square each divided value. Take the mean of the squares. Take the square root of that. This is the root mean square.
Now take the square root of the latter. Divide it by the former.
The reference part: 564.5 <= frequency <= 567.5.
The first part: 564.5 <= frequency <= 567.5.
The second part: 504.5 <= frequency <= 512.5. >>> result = 1.04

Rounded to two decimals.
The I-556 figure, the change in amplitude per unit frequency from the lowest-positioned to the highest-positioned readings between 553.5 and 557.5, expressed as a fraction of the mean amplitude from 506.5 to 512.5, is -0.01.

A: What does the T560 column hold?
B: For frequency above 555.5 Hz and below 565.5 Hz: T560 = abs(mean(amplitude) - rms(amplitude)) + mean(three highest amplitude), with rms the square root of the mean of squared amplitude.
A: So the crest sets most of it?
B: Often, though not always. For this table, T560 25.8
